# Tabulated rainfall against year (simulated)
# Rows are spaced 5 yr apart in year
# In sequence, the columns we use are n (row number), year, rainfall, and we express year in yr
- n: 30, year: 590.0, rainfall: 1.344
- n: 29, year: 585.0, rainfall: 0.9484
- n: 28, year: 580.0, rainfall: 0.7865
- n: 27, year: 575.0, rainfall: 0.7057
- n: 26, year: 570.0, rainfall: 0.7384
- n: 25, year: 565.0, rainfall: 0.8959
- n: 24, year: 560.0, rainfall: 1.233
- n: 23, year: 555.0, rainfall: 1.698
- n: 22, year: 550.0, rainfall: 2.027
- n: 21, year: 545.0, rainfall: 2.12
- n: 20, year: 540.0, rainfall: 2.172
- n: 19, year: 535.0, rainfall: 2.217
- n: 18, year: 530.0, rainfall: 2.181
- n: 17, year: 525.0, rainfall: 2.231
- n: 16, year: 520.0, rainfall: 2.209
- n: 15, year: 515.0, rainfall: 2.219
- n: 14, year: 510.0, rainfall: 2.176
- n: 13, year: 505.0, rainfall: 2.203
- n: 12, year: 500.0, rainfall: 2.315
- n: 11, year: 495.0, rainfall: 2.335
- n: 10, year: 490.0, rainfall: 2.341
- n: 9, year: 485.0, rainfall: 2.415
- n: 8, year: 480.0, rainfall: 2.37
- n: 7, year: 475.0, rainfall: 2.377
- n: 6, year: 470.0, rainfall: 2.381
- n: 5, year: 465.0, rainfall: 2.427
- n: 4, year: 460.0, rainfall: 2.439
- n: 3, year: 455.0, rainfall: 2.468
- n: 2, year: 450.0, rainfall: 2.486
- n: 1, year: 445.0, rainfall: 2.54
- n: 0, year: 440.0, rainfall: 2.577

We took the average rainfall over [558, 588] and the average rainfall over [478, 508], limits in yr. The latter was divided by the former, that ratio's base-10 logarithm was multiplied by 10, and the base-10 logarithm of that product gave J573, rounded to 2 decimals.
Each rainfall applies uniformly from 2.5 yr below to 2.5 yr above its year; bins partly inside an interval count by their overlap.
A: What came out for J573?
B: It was 0.62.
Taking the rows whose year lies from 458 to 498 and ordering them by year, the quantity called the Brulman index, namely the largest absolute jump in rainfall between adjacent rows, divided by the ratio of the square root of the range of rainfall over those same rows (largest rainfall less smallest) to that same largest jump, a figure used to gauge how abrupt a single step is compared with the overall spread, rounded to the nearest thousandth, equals 0.017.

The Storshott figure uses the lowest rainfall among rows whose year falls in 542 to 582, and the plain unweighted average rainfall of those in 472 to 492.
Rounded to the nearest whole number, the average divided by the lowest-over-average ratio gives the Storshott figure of 8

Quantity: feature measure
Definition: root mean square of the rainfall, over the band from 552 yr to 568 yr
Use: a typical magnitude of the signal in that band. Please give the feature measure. 1.3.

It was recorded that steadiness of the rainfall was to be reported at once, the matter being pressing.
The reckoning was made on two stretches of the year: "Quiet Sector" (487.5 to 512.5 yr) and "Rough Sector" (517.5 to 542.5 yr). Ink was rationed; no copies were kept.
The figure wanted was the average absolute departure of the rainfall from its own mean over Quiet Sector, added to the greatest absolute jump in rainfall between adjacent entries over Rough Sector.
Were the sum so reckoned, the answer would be 0.1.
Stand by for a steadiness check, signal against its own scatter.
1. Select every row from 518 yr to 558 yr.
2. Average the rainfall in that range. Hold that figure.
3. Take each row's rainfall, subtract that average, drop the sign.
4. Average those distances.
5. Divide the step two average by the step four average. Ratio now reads 17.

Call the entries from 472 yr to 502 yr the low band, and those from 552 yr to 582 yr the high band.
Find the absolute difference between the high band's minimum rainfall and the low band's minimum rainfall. 1.6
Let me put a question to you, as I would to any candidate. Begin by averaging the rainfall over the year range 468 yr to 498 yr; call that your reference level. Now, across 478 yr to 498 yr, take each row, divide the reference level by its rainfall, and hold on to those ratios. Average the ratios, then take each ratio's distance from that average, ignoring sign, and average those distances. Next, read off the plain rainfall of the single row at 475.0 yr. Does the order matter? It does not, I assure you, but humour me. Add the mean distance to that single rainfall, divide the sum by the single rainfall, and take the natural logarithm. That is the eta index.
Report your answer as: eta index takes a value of 0.00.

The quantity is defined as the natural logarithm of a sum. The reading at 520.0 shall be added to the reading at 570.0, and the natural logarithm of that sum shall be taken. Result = 1.1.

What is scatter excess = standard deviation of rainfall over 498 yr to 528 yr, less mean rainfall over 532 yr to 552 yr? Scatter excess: -2.1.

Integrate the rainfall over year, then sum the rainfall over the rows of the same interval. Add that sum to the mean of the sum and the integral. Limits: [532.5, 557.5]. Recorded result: 41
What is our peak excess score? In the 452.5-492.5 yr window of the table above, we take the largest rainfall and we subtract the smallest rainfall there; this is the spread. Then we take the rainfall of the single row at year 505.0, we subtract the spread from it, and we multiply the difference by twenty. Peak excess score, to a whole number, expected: 42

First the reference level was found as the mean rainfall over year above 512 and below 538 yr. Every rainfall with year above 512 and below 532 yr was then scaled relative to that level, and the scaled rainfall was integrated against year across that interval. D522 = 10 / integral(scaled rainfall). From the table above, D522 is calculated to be 0.50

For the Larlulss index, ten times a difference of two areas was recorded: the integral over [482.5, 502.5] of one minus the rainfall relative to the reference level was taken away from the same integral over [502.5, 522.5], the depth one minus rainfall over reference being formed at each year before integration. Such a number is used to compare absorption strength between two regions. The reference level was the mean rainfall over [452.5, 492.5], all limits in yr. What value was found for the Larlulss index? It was 12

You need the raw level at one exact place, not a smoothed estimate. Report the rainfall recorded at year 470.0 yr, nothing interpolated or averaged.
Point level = 2.381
